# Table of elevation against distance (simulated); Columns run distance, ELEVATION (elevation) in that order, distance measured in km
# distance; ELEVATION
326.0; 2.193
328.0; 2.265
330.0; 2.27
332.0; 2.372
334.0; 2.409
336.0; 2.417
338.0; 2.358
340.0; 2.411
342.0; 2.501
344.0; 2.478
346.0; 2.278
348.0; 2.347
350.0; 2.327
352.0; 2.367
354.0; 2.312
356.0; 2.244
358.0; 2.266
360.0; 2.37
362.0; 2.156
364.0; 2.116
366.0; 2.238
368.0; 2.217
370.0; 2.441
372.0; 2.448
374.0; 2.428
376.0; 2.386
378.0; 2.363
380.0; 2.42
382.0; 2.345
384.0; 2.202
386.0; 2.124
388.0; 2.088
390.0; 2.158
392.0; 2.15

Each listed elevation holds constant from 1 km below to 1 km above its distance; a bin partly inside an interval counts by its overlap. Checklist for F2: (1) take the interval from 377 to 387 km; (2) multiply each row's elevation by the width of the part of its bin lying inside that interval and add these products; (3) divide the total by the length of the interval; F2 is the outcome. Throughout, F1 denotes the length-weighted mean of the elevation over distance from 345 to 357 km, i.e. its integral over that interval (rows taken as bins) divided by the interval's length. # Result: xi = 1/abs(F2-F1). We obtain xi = 46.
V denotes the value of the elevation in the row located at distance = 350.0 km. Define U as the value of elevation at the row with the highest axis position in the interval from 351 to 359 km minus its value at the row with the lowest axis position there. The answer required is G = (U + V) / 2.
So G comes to 1.11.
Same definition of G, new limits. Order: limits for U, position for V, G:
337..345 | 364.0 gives 1.12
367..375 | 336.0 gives 1.31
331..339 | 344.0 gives 1.23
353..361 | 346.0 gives 1.17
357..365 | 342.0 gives 1.18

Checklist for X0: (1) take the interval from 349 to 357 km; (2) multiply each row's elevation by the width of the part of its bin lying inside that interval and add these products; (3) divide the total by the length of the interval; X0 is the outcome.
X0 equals 2.31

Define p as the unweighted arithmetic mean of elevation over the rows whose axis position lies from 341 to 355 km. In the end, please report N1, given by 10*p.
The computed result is 23.73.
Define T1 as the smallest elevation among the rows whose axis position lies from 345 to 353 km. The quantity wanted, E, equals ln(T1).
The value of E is 0.823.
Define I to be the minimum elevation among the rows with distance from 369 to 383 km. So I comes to 2.345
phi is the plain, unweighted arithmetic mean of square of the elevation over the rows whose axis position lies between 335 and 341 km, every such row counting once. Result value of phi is 5.7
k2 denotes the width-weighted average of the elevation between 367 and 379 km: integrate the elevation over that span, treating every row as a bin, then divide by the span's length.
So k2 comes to 2.38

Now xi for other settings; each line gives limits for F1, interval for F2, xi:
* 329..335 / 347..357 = 32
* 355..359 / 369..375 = 5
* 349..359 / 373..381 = 10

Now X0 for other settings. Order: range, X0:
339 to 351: 2.39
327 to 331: 2.27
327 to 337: 2.35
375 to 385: 2.34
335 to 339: 2.39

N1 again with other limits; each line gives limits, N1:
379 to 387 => 22.73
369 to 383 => 24.04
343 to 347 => 23.78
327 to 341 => 23.57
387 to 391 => 21.23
